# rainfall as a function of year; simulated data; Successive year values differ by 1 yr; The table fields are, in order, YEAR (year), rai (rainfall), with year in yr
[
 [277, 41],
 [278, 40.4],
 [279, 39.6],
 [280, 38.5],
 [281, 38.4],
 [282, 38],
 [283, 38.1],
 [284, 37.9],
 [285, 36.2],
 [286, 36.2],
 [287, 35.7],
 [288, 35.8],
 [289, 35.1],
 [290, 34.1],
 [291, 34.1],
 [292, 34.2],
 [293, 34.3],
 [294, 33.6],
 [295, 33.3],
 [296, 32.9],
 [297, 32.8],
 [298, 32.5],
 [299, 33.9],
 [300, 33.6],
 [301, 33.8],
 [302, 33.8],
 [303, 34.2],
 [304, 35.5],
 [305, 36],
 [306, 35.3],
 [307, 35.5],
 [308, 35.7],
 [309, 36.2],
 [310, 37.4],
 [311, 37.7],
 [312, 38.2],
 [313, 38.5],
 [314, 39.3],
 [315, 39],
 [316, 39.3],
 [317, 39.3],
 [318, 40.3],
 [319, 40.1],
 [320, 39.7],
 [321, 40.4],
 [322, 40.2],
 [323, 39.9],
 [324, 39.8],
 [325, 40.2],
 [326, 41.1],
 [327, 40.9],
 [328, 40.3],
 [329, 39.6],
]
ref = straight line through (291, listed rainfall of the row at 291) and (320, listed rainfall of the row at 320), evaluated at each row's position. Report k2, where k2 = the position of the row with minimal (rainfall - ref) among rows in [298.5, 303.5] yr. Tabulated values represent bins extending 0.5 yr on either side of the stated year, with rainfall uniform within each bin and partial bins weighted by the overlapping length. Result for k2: 302 yr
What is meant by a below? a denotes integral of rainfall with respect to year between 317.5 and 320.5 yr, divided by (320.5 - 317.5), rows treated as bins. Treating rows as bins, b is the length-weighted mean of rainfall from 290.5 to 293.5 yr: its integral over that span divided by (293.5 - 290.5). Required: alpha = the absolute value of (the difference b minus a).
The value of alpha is 6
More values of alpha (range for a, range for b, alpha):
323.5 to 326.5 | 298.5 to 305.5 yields 6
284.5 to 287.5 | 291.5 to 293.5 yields 2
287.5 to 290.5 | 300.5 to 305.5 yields 0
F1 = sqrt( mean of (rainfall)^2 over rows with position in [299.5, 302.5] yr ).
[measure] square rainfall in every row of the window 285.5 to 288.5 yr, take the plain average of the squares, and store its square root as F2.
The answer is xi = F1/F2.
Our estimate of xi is 0.94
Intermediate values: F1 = 33.7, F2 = 35.9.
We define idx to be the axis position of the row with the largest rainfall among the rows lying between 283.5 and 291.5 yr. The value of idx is 284 yr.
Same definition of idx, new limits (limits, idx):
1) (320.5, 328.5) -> 326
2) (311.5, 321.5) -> 321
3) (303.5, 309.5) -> 309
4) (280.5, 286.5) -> 281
